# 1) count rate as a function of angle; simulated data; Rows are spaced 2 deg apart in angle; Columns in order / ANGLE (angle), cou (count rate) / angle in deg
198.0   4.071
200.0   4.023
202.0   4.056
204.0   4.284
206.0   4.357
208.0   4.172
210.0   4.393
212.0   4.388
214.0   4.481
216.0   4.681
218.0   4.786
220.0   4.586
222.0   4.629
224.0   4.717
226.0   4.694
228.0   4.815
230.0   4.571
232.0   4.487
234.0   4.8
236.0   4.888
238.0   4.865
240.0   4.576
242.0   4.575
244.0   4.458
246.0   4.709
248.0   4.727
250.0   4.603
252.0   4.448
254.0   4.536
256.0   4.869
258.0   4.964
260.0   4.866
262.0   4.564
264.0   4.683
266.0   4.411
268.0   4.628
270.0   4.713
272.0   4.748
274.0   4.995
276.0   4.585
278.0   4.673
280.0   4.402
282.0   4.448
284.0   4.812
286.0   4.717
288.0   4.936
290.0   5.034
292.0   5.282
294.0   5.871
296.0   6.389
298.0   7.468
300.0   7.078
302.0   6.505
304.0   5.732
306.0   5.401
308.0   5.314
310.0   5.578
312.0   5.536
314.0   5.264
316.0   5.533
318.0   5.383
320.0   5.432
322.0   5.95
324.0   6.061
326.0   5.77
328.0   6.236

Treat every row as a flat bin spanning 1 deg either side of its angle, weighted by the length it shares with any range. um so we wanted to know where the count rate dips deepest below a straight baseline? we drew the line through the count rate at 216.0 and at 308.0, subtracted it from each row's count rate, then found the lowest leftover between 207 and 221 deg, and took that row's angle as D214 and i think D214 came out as 208.0 deg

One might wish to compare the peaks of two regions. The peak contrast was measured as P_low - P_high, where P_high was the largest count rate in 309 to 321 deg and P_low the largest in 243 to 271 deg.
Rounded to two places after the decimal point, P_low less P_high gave -0.61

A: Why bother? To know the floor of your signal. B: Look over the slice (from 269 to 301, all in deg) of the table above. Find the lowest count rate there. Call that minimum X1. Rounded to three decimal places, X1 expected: 4.402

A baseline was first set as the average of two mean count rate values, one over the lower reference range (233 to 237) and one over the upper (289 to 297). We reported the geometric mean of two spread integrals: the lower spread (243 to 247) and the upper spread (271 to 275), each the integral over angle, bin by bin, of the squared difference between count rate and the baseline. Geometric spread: 1.1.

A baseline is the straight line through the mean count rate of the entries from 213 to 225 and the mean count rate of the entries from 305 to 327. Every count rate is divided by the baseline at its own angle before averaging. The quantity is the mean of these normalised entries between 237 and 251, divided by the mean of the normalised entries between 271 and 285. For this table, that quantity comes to 1.06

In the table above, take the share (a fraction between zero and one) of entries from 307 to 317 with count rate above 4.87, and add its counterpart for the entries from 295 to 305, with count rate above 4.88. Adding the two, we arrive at 2.0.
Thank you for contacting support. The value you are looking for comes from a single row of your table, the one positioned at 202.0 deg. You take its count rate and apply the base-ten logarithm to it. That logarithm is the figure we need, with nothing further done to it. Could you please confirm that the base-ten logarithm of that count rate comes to 0.608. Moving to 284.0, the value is 0.682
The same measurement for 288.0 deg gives 0.693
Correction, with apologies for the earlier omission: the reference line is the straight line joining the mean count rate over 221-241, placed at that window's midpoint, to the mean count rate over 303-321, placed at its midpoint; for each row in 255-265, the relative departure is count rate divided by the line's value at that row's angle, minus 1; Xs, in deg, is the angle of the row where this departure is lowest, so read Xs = 262.0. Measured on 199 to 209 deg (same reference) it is 200.0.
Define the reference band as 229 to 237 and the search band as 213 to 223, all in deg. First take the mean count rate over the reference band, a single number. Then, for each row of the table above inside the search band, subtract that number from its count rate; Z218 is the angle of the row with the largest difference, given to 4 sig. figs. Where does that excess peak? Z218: 218.0 deg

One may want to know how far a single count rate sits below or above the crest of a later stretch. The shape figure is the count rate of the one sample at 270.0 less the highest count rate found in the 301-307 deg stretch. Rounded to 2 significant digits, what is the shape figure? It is -1.8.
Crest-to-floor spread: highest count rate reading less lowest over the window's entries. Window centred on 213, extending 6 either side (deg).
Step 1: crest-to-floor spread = 0.61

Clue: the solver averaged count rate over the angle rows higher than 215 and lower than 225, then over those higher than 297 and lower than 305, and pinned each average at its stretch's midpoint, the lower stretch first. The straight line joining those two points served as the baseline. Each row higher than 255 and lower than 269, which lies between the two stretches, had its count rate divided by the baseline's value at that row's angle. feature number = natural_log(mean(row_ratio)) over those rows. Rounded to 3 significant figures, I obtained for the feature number -0.194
